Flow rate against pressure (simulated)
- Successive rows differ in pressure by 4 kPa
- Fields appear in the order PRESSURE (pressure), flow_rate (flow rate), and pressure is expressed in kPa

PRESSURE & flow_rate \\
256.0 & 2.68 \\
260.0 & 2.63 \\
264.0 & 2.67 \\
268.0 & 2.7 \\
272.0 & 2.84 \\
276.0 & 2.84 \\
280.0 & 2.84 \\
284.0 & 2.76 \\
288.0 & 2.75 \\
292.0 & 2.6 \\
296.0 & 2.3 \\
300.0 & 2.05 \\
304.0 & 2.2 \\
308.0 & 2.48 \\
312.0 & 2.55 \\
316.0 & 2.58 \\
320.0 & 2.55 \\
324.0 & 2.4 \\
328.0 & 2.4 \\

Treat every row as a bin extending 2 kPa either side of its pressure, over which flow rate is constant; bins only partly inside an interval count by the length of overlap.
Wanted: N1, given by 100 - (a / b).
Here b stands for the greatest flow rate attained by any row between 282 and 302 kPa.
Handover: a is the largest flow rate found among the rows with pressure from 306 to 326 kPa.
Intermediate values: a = 2.58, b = 2.76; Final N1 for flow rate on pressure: 99.1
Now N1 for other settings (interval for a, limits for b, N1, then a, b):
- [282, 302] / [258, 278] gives 99.0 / 2.76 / 2.84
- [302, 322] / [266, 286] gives 99.1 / 2.58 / 2.84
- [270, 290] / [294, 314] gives 98.9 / 2.84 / 2.55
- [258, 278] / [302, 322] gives 98.9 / 2.84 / 2.58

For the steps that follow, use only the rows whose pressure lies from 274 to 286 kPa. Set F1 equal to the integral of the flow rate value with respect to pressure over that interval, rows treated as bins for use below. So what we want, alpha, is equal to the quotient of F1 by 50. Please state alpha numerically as 0.7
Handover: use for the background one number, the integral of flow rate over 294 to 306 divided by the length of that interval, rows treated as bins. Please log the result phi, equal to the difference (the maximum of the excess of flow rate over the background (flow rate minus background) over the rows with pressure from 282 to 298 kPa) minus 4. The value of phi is -3.42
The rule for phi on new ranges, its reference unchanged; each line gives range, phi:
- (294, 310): -3.70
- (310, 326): -3.60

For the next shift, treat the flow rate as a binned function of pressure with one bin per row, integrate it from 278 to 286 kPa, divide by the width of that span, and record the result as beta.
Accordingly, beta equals 2.80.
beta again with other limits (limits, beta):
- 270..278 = 2.84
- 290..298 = 2.45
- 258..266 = 2.65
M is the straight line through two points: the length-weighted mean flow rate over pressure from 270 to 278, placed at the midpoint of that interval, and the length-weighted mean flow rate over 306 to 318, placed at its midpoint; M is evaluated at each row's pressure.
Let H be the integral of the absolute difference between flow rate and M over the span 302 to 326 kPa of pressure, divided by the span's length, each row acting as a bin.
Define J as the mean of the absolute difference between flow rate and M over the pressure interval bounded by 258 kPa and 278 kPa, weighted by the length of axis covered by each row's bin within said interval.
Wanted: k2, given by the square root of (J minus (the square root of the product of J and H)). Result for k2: 0.15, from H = 0.116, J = 0.16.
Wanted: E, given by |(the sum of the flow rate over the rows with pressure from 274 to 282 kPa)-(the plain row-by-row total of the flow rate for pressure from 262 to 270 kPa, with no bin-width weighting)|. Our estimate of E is 0.3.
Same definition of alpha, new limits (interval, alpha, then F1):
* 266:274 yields 0.4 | 22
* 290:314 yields 1.1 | 57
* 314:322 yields 0.4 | 21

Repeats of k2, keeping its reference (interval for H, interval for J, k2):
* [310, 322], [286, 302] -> 0.38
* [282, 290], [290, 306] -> 0.55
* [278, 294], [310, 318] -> 0.04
